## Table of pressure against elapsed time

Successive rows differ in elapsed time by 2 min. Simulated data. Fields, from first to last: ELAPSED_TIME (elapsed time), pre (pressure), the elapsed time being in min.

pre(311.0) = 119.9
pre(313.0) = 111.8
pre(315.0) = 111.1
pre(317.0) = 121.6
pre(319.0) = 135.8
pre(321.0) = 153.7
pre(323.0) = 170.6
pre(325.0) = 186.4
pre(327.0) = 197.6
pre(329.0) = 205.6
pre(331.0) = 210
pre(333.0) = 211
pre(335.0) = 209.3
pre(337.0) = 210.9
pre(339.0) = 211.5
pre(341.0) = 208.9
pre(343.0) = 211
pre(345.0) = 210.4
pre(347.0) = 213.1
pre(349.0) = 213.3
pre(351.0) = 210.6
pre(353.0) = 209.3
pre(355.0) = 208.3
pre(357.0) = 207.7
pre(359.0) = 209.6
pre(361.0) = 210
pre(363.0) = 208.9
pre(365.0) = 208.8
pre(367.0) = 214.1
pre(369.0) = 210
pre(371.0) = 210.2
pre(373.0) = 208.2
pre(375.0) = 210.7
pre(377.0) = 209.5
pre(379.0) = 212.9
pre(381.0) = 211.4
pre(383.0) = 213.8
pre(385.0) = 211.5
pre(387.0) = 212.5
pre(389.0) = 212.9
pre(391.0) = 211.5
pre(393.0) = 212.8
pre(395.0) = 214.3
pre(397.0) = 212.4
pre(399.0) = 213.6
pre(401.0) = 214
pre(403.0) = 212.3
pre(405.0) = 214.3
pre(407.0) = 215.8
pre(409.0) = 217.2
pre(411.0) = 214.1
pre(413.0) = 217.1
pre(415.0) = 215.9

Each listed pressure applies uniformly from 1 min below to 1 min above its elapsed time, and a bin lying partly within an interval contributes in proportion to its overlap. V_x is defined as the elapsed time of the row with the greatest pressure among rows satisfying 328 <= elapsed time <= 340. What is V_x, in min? 339.0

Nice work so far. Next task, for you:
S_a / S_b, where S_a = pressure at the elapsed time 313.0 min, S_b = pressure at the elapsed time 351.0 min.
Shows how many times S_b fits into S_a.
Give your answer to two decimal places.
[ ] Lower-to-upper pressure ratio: 0.53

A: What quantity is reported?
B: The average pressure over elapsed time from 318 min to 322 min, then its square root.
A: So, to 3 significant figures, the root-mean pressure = 12.0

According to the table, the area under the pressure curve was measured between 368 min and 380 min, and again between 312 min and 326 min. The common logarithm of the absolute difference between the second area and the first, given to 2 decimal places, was 2.73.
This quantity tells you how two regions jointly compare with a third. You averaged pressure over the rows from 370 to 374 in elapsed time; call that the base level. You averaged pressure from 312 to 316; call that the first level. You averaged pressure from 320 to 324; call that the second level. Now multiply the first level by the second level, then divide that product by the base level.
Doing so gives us 86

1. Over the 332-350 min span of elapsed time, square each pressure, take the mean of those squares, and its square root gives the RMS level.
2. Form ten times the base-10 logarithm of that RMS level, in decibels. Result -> 23.2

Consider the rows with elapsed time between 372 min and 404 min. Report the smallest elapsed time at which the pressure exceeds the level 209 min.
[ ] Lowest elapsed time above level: 375.0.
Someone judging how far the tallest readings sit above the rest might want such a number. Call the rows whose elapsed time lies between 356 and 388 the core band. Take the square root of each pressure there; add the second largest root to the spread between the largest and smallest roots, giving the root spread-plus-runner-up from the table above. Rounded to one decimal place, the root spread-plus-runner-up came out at 14.8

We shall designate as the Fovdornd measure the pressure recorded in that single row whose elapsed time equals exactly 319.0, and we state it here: 135.8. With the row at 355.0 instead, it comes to 208.3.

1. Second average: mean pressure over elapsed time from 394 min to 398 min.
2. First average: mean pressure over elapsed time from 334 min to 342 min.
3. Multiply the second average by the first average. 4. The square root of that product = 212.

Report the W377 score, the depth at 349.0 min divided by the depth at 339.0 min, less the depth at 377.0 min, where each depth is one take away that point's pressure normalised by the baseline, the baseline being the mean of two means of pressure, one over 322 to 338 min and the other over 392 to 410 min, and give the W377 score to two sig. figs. 1.4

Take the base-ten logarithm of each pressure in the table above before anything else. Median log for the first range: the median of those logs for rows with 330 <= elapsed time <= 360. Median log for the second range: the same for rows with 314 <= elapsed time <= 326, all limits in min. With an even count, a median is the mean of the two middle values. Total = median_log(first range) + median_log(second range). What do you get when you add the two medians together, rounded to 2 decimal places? 4.48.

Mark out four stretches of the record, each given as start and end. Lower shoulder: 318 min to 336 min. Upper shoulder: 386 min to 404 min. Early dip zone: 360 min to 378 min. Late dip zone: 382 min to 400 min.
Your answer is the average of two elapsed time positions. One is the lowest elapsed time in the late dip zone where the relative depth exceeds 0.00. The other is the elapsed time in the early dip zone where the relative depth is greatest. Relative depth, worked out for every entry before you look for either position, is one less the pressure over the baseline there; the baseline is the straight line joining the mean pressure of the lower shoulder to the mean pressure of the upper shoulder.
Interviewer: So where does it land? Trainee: 387 min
